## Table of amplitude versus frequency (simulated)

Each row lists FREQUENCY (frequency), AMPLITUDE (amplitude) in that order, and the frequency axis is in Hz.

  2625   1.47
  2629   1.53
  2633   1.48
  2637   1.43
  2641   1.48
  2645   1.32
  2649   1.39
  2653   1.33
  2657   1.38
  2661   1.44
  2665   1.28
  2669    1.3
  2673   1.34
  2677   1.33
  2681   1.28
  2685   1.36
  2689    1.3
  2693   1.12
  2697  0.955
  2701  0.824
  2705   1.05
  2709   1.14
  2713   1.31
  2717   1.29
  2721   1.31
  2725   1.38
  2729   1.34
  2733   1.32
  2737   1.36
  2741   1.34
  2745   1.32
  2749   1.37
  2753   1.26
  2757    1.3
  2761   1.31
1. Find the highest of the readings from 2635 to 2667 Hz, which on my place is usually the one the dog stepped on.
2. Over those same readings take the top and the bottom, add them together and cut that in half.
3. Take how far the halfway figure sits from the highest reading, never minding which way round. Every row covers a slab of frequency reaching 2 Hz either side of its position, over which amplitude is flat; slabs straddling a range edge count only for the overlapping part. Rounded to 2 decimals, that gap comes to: 0.10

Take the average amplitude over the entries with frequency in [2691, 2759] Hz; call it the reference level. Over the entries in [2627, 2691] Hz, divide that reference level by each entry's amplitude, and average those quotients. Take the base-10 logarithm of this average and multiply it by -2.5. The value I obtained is 0.11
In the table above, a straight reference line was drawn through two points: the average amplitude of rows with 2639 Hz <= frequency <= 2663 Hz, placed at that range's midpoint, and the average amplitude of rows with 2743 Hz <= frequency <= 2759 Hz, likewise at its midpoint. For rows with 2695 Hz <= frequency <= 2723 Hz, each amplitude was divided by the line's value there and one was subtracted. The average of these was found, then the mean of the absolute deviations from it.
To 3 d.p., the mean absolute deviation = 0.120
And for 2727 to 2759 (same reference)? 0.018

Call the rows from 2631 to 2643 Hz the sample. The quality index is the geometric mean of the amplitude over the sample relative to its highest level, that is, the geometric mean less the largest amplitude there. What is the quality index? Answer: -0.02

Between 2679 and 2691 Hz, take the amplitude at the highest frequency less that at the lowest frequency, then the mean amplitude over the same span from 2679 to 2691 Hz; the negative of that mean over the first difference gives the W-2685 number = -66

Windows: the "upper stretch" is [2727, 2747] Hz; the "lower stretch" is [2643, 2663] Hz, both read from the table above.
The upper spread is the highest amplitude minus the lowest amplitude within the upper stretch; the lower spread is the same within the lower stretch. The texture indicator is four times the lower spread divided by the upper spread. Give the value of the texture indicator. 12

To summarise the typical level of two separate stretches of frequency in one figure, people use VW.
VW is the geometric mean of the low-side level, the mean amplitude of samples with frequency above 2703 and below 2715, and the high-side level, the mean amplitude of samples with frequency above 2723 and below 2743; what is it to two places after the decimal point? 1.25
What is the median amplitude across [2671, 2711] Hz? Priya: 1.21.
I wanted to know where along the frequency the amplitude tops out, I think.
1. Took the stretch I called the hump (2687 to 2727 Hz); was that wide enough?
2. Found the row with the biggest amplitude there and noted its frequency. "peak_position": 2725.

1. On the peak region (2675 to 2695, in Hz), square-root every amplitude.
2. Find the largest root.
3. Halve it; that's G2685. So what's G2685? 0.583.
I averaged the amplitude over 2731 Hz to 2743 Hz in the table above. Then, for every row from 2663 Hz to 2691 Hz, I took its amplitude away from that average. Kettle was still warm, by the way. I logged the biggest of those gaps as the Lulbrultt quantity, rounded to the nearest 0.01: 0.06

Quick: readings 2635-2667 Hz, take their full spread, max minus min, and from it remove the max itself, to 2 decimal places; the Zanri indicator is -1.28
